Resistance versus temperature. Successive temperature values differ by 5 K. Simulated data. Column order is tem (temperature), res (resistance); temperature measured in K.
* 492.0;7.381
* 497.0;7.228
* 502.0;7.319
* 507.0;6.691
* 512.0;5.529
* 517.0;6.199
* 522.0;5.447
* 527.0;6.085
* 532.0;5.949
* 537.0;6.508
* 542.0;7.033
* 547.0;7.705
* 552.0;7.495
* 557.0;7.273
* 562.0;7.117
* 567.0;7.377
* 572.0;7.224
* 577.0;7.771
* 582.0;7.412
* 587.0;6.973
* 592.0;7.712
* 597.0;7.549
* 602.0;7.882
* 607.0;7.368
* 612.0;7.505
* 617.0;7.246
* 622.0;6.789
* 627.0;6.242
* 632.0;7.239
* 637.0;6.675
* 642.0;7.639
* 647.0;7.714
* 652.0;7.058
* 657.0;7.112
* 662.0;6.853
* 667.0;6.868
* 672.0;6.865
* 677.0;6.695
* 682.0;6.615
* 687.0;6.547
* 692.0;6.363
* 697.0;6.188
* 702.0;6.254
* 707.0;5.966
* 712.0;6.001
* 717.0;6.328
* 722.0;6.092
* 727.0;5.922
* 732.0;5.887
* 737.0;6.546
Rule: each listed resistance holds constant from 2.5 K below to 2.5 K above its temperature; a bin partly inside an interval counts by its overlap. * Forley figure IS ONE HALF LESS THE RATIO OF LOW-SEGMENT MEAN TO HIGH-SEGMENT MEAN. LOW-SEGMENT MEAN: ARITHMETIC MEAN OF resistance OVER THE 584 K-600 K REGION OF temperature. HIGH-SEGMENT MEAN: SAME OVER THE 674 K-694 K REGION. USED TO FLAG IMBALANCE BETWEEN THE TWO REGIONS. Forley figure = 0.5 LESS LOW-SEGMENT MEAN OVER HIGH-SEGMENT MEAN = -0.631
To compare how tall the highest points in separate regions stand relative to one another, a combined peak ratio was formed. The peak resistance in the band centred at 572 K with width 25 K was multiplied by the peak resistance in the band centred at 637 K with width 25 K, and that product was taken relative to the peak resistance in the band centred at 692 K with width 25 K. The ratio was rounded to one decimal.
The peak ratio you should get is 9.1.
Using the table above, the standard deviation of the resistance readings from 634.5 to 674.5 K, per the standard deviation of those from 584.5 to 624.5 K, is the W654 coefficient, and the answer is 1.0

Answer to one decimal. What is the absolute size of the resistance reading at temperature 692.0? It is 6.4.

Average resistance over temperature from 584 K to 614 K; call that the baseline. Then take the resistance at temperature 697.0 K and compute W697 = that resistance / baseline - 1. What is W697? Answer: -0.17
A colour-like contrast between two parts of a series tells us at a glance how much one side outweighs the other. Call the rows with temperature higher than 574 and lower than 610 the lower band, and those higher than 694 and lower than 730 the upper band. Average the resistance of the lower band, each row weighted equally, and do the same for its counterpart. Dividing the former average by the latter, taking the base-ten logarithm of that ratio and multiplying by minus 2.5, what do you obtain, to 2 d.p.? -0.23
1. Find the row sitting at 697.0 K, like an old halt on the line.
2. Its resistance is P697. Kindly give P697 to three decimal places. 6.188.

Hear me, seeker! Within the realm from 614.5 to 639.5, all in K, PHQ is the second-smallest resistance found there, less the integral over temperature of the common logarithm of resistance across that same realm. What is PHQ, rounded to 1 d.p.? -14.2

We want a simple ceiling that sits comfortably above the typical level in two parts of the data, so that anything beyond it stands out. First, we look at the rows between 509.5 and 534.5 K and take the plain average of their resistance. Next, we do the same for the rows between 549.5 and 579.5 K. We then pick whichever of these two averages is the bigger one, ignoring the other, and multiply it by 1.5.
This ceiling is 11.1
